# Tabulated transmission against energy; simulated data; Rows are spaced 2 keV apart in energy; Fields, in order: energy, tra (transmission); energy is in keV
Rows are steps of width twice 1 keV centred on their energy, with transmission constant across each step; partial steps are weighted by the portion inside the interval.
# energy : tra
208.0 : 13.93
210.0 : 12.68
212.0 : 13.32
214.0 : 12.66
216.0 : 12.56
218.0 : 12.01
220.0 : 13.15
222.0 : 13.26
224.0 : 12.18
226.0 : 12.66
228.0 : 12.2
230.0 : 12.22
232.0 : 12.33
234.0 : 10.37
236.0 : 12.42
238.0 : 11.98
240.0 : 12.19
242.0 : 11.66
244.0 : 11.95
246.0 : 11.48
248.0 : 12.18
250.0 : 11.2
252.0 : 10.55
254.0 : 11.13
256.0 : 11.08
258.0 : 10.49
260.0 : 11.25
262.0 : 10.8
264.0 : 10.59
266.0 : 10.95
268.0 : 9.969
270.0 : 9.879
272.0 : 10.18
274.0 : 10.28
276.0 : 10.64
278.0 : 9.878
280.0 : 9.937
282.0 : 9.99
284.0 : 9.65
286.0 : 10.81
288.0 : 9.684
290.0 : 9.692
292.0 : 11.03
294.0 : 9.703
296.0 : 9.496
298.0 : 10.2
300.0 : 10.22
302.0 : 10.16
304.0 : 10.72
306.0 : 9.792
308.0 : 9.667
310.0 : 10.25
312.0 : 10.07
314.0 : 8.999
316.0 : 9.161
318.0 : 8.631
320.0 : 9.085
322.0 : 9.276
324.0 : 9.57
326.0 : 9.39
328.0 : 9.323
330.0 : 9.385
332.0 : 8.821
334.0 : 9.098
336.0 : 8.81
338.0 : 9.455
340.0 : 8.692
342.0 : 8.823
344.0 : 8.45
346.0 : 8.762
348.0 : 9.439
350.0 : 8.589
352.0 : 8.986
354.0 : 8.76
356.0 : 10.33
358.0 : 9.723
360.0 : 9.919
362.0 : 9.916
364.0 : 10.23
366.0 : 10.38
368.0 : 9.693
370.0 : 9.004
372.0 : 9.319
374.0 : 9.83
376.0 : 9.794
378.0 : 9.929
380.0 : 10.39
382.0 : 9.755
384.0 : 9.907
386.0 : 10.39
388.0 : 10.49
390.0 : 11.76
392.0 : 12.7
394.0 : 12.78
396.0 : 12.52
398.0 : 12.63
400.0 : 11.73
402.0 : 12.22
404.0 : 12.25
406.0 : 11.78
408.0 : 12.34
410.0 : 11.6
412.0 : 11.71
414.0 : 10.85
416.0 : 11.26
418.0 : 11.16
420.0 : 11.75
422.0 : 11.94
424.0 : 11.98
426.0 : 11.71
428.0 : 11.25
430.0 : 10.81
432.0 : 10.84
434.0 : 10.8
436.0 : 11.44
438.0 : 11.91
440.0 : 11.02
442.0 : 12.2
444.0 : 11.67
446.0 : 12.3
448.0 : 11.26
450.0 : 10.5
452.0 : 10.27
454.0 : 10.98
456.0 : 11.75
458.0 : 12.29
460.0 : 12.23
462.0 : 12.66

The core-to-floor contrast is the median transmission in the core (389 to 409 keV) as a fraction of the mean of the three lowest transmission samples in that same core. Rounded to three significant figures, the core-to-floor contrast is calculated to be 1.05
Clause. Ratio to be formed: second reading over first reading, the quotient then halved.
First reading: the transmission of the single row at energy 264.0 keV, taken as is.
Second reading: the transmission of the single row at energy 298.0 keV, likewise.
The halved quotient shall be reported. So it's 0.48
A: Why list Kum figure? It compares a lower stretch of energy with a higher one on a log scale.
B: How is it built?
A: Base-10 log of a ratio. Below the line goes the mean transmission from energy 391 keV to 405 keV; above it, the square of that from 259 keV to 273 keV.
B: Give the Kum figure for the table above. 0.95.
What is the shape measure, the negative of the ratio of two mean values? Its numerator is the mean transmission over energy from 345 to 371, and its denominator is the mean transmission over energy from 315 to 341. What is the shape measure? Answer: -1.04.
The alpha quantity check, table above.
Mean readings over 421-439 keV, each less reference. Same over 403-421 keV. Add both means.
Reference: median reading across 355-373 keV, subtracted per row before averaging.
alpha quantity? 3.2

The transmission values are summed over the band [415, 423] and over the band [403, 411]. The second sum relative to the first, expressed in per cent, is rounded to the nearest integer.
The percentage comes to 104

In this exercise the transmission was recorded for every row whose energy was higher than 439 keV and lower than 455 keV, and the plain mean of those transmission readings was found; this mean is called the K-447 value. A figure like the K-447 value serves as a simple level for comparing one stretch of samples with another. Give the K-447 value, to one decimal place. 11.3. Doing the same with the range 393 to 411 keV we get 12.2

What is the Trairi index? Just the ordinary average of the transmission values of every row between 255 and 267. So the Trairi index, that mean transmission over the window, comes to 10.9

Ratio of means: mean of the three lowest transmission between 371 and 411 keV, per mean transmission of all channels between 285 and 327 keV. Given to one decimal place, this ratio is 1.0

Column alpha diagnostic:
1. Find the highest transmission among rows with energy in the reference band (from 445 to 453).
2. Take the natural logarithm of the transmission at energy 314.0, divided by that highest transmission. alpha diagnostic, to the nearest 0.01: -0.31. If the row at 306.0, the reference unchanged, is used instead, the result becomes -0.23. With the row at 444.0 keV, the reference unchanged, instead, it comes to -0.05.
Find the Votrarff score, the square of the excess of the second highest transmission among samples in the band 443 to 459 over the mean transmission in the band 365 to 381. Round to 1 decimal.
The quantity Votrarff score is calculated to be 6.2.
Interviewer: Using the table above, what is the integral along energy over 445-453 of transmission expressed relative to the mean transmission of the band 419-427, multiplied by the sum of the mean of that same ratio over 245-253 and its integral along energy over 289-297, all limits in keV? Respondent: 58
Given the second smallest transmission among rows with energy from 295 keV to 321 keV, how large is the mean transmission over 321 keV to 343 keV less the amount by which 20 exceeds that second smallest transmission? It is -1.9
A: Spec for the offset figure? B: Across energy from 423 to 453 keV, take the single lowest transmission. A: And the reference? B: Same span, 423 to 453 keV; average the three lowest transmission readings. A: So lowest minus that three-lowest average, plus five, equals 4.75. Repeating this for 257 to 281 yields 4.98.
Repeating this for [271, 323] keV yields 4.73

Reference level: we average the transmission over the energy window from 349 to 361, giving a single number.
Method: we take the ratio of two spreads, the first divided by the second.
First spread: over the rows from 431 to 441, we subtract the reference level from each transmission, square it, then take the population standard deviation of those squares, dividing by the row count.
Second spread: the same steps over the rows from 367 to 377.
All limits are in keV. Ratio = 24.3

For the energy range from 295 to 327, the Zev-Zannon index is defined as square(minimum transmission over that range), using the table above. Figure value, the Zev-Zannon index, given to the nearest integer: 74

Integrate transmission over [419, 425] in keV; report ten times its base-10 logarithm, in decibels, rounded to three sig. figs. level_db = 18.5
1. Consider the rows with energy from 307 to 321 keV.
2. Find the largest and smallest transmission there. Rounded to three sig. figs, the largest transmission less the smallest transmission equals 1.62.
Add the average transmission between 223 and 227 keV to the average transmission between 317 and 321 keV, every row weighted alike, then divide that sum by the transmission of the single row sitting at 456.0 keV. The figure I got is 1.81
